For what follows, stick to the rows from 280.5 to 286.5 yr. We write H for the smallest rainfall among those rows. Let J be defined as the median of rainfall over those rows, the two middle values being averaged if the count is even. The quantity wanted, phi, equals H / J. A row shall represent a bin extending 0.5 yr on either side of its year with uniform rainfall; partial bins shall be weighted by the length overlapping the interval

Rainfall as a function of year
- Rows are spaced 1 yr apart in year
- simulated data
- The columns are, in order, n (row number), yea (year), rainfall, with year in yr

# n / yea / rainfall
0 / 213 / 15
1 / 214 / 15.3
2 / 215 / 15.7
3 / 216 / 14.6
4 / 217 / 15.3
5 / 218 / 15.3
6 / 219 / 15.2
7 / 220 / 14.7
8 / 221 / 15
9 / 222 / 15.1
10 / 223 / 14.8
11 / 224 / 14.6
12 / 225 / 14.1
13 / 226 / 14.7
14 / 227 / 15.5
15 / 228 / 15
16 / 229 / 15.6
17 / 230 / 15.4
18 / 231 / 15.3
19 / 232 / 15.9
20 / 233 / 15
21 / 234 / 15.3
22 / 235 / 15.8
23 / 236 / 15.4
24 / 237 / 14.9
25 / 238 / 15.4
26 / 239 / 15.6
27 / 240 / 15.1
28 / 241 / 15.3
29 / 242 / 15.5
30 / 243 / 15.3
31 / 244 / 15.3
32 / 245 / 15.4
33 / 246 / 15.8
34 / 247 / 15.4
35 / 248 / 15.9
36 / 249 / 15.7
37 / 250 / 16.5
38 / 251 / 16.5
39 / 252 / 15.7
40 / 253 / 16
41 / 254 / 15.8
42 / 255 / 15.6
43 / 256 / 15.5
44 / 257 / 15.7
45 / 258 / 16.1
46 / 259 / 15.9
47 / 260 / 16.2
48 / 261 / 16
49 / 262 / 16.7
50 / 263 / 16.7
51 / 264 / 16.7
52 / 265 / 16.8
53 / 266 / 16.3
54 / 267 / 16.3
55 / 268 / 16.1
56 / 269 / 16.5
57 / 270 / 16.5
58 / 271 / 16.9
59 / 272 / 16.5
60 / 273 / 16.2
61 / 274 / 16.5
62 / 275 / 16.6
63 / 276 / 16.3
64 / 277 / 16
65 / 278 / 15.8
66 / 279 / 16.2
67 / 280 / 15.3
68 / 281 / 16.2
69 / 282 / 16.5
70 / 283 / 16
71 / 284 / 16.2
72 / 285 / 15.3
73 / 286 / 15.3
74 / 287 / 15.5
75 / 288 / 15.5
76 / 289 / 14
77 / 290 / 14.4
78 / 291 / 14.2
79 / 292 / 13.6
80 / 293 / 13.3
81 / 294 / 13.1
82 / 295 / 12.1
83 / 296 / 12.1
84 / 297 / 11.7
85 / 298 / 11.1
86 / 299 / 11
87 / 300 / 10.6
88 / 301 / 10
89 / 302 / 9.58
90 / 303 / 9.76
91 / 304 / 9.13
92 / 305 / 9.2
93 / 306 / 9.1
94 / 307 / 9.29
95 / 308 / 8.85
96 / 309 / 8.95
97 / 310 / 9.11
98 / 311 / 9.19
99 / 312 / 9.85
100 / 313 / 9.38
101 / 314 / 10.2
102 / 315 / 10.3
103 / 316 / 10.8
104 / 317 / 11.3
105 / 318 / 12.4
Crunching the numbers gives 0.950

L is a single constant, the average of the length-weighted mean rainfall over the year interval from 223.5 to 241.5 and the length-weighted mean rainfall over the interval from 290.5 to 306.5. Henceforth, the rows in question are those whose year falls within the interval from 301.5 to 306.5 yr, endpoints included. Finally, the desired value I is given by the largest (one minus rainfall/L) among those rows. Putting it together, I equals 0.31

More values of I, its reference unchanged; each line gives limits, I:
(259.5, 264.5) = -0.21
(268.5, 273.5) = -0.23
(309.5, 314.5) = 0.31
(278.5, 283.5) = -0.16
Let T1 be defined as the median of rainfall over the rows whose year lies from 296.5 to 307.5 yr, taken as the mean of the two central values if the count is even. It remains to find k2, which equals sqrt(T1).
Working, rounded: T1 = 9.8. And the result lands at 3.12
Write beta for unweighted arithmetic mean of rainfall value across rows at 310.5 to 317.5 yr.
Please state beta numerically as 10.1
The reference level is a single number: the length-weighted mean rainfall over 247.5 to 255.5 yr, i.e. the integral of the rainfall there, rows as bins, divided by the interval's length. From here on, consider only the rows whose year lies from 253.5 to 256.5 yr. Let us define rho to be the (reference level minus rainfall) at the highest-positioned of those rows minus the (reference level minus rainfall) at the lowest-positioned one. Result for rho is 0.3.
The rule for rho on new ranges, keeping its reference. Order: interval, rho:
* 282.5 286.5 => 0.7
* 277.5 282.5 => -0.7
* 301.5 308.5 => 0.7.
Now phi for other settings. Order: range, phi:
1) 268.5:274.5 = 0.982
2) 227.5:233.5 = 0.977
